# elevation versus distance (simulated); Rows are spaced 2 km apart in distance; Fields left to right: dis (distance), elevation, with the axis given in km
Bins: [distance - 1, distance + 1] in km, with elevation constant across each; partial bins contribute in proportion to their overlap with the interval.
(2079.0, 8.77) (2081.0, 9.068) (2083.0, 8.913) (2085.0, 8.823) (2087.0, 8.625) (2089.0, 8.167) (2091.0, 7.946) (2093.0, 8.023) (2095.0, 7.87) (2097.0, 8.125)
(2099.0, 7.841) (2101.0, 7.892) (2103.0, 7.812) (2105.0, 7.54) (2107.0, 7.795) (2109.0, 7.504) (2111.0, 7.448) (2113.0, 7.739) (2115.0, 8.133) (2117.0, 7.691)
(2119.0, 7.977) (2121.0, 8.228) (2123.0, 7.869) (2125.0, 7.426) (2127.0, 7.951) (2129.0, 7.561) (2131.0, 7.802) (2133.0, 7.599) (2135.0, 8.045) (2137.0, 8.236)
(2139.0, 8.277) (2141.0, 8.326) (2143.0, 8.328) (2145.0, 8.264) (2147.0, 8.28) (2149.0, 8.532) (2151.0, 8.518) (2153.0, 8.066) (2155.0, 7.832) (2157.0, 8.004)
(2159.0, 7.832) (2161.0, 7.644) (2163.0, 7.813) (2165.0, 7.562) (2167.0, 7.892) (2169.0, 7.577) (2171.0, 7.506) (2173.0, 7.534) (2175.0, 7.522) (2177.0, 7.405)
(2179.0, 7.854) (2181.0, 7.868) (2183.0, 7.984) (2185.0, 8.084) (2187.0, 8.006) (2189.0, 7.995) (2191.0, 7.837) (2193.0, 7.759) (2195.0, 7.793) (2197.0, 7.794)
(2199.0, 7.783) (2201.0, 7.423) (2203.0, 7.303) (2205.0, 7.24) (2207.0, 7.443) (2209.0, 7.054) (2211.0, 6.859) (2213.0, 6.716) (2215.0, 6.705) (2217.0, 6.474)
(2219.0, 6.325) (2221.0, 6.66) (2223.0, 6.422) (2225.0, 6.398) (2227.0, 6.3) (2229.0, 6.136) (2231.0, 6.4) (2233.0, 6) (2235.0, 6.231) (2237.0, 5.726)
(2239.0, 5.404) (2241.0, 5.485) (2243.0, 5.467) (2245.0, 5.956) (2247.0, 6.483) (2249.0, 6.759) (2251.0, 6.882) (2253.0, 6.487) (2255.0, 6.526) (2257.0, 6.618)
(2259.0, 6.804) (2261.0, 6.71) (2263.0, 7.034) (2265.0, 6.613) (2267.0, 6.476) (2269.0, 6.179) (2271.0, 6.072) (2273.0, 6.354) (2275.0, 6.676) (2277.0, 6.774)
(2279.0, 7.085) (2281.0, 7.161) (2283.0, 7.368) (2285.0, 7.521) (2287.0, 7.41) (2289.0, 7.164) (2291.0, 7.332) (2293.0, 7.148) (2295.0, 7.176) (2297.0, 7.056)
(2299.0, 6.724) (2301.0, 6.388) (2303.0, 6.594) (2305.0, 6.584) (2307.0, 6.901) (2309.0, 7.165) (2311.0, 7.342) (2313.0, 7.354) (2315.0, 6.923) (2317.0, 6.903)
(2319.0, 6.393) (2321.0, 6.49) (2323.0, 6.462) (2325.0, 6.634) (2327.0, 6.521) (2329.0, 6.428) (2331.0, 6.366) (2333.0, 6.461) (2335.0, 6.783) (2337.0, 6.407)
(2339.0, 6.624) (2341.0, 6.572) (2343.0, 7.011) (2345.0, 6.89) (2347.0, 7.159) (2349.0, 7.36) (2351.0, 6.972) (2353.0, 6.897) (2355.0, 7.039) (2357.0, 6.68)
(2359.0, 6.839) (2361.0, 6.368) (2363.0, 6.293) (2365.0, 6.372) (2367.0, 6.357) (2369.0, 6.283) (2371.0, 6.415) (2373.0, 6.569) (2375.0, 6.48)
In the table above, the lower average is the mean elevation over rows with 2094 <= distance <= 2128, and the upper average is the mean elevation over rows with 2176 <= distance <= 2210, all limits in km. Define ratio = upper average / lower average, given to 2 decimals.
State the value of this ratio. 0.98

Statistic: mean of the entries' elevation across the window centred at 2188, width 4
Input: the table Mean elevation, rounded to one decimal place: 8.0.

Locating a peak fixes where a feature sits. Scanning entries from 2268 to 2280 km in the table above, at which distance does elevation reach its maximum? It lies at 2279.0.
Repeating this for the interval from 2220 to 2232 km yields 2221.0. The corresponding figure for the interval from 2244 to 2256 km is 2251.0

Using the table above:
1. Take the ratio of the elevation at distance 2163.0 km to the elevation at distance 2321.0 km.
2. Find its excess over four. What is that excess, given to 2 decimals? -2.80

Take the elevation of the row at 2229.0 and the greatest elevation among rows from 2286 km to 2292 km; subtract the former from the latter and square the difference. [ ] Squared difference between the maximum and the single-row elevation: 1.6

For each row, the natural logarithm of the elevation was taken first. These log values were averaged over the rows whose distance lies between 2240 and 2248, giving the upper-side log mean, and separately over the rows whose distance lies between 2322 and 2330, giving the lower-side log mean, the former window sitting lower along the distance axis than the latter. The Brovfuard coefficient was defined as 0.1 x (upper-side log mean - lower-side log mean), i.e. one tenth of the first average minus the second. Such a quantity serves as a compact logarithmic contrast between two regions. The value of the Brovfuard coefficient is -0.011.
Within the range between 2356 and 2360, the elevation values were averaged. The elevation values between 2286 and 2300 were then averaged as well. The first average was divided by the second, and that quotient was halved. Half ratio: 0.473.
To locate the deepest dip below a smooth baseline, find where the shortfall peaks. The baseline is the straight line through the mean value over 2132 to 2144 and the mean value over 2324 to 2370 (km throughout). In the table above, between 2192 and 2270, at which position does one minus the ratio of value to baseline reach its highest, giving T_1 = 2239.0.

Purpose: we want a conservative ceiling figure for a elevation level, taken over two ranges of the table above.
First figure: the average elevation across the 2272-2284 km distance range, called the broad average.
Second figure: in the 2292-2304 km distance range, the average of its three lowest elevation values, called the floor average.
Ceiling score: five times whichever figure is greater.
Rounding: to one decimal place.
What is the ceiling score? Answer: 34.5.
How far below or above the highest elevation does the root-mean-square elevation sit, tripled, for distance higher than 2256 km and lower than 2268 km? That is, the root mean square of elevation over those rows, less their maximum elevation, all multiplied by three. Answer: -0.97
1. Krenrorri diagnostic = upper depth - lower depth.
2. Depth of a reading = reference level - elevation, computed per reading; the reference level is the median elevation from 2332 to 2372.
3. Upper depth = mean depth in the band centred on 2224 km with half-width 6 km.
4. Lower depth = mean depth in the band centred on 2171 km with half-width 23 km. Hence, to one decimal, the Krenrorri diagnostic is 1.5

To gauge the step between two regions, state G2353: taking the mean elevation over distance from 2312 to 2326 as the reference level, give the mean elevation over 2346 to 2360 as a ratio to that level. 1.04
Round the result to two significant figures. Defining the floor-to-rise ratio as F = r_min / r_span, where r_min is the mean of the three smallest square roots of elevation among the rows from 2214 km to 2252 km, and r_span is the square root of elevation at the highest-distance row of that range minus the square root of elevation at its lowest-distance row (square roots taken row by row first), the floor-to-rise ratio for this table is 69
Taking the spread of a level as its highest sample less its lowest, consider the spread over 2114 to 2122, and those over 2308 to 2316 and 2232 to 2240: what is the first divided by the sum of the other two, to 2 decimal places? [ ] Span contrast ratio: 0.43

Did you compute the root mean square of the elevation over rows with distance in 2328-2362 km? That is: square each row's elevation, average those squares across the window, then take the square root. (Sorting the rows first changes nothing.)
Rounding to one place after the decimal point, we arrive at 6.8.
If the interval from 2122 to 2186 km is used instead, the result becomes 7.9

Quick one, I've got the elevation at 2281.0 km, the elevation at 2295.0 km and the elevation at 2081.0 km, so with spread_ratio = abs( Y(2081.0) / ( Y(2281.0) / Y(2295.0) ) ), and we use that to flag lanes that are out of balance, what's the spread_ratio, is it 9.1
